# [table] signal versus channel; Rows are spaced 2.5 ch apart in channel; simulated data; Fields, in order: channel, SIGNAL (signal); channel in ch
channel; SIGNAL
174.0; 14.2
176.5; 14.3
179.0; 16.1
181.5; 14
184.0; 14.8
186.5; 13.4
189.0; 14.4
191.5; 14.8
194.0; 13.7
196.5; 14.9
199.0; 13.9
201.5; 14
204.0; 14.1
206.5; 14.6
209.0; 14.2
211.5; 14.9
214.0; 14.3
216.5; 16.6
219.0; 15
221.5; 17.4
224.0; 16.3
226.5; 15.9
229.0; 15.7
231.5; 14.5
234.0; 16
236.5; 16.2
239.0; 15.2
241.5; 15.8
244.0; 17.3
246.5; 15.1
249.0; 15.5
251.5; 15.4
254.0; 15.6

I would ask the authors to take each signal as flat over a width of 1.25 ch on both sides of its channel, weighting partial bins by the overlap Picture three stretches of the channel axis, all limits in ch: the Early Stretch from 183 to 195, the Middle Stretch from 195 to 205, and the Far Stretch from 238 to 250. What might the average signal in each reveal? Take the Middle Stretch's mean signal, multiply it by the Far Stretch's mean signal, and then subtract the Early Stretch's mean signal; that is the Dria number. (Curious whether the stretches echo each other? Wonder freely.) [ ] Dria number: 210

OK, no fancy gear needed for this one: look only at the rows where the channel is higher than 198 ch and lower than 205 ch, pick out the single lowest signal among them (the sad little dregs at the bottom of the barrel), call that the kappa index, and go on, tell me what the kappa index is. 13.9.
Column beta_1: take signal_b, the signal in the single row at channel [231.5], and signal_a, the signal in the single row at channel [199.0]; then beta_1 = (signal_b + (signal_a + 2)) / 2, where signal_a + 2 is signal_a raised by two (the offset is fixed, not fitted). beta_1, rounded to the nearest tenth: 15.2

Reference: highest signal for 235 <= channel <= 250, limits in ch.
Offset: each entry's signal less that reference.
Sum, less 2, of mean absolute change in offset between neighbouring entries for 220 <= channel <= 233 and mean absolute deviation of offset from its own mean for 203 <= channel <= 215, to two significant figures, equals -1.0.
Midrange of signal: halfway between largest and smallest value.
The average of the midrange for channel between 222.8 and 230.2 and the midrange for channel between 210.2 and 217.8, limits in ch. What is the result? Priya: 15.7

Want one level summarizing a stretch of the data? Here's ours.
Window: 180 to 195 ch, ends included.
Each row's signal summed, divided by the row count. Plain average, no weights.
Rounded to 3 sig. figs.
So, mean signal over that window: 14.2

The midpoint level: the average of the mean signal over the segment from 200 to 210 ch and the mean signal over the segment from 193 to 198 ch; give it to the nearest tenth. 14.3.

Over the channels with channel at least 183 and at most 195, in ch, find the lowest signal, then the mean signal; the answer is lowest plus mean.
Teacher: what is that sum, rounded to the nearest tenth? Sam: 27.6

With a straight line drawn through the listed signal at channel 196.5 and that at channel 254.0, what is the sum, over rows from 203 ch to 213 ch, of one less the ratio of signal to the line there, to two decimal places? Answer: 0.16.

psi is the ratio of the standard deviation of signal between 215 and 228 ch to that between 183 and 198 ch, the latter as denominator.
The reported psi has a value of 1.4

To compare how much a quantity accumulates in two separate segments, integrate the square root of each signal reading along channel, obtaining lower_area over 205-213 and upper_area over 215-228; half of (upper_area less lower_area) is 11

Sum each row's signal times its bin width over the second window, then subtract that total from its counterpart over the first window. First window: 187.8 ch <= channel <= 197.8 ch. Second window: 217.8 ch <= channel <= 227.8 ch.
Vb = -17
